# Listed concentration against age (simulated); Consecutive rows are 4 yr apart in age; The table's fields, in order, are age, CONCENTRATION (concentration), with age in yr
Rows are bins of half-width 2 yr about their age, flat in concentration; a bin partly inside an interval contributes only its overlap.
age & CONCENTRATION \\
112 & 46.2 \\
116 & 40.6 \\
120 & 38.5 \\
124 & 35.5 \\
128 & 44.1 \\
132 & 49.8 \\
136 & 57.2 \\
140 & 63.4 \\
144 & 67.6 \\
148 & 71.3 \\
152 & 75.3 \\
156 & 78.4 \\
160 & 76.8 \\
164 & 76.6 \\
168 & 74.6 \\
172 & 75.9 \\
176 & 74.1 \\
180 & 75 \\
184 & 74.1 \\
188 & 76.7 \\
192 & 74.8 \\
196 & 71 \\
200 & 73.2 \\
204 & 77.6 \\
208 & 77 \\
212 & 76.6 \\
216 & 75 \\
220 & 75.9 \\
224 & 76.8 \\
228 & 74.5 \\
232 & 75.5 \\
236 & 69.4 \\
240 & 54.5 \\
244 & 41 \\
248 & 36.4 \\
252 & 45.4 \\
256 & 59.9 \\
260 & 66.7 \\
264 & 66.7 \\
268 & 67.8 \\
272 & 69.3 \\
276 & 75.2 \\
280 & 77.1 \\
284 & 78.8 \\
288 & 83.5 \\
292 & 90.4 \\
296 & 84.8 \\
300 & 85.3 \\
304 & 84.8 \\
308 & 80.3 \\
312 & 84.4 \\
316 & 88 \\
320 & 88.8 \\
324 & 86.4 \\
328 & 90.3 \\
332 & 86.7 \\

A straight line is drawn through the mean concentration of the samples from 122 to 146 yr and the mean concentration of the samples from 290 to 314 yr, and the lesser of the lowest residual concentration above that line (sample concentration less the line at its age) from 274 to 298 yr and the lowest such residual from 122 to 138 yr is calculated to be -16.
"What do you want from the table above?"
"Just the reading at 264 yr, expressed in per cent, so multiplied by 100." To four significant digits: 6670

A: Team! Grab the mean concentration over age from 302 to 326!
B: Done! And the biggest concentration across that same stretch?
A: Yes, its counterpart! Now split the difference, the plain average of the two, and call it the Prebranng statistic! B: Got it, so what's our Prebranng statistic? 87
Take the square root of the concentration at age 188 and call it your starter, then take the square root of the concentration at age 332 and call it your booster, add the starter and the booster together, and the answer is 18.1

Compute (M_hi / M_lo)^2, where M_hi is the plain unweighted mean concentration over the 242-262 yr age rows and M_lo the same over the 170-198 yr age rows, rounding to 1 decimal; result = 0.4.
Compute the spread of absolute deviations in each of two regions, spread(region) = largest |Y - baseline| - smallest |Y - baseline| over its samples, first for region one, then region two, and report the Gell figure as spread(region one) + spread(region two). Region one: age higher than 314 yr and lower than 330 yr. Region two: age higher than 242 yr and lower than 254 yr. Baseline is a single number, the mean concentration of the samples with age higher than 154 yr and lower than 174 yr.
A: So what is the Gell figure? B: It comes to 13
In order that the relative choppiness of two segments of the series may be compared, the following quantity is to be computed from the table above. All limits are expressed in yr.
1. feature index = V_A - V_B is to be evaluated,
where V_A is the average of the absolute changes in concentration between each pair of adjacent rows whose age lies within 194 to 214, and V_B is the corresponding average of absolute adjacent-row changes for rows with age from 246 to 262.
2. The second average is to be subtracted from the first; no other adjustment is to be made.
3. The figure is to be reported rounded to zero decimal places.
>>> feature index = -8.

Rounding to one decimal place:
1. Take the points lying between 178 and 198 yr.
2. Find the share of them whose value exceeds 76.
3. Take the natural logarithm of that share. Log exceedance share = -1.6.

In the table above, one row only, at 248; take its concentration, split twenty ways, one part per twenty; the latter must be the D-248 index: 1.8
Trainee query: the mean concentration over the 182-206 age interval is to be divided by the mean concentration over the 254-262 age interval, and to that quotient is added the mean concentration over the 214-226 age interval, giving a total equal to 77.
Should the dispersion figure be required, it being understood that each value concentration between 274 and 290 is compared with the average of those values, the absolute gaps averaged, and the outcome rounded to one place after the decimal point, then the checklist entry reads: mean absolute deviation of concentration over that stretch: 2.5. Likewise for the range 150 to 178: 1.1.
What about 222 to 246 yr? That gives 11.7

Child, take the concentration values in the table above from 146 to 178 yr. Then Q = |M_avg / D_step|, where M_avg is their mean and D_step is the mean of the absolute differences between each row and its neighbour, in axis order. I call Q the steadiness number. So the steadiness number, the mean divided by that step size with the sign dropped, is 38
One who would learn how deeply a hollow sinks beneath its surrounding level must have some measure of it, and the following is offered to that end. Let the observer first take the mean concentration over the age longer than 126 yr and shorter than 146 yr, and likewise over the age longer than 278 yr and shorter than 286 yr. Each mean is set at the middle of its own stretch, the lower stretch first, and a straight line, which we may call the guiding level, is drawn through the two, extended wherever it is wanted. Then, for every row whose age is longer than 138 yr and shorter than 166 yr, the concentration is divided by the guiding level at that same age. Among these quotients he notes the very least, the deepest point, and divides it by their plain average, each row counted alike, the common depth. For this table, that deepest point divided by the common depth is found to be 0.90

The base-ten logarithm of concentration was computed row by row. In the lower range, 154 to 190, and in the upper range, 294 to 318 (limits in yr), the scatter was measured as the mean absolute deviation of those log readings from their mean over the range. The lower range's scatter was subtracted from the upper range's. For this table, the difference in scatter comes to 0.00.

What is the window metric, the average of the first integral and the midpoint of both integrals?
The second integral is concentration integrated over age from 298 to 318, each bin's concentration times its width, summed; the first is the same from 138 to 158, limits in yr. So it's 1491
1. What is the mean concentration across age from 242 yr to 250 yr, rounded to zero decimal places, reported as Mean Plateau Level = 39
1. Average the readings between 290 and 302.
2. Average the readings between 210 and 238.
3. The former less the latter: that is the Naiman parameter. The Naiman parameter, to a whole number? 12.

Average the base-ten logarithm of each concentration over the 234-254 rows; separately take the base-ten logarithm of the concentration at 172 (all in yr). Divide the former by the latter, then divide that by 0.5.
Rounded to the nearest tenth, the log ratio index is 1.8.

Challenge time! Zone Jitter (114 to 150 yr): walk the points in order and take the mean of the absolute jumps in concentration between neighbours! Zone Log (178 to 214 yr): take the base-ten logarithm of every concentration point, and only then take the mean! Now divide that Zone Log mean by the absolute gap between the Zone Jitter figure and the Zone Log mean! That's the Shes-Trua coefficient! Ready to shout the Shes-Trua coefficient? 1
